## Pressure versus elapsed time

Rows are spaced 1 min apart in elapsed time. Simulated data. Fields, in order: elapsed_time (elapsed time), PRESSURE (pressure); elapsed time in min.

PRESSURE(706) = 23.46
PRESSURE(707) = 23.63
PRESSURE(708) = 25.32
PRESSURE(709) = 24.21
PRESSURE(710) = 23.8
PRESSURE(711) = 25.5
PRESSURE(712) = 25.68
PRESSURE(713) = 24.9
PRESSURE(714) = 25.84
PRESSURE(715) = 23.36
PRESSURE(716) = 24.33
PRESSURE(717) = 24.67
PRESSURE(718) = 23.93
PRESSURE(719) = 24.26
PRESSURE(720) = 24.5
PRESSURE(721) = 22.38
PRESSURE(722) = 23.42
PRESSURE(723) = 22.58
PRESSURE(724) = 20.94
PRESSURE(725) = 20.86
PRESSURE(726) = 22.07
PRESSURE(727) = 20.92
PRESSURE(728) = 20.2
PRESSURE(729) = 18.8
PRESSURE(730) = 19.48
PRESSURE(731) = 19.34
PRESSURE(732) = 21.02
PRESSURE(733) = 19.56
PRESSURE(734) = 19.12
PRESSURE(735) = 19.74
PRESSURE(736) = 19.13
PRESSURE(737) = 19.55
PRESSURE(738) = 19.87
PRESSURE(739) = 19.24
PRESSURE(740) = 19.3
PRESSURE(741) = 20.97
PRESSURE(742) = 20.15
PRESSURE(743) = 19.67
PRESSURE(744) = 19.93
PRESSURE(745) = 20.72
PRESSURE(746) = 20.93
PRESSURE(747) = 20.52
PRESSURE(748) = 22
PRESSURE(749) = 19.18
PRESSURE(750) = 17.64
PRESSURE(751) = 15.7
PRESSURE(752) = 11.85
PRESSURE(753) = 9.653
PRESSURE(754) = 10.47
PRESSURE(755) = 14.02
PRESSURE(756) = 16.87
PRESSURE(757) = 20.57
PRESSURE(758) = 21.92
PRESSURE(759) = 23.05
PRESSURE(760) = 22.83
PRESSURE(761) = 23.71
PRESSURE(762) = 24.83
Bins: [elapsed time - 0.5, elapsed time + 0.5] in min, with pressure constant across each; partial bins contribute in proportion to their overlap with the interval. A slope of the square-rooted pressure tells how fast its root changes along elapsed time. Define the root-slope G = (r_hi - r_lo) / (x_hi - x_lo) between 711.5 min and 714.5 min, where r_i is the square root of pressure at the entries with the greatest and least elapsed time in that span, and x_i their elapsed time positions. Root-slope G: 0.01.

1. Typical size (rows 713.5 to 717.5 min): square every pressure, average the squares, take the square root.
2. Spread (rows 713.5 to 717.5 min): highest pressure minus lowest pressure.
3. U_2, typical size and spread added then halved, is 13.5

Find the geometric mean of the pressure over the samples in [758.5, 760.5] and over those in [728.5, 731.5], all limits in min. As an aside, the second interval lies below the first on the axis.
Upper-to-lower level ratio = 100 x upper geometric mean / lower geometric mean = 119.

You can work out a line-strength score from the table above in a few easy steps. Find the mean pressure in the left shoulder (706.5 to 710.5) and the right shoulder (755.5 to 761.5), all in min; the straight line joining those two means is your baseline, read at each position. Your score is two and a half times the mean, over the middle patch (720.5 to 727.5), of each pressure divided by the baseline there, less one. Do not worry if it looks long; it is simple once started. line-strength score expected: -0.16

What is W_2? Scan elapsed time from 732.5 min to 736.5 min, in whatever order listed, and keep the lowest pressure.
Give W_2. 19.12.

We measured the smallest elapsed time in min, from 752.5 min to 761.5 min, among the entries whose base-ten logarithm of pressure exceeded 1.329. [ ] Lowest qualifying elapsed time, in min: 758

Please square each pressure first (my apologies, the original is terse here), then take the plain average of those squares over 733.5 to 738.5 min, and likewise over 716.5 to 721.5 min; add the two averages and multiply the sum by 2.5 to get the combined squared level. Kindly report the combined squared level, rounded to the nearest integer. 2385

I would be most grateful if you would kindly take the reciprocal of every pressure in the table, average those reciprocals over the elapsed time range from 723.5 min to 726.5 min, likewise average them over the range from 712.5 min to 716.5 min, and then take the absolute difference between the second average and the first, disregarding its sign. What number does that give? 0.006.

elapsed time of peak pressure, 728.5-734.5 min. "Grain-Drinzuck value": 732 min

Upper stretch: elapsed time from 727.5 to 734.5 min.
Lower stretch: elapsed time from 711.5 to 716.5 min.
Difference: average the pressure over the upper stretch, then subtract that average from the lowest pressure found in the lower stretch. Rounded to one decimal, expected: 3.7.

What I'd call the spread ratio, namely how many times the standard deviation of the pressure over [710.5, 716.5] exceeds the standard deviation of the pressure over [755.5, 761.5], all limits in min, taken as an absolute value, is 0.38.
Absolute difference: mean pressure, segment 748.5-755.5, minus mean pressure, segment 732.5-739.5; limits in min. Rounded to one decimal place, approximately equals 5.4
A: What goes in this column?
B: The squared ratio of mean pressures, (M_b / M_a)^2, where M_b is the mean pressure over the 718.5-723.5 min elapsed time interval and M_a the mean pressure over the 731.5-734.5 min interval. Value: 1.4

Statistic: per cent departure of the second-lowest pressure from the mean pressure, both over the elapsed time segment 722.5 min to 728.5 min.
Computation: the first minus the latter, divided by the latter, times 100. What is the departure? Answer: -1.9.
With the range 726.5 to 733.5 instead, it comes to -2.8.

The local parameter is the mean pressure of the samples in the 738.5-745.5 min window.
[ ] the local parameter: 20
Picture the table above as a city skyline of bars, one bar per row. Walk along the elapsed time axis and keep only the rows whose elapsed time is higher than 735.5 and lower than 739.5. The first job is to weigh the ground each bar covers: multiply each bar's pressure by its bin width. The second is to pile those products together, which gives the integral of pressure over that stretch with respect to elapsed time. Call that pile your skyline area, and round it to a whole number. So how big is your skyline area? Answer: 78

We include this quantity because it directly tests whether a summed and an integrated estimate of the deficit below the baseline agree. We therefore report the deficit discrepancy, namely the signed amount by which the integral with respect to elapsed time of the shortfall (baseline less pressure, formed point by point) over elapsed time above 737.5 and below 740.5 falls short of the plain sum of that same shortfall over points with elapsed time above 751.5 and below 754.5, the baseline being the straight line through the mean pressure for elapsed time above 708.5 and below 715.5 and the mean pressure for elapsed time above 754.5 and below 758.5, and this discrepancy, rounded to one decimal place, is 20.4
